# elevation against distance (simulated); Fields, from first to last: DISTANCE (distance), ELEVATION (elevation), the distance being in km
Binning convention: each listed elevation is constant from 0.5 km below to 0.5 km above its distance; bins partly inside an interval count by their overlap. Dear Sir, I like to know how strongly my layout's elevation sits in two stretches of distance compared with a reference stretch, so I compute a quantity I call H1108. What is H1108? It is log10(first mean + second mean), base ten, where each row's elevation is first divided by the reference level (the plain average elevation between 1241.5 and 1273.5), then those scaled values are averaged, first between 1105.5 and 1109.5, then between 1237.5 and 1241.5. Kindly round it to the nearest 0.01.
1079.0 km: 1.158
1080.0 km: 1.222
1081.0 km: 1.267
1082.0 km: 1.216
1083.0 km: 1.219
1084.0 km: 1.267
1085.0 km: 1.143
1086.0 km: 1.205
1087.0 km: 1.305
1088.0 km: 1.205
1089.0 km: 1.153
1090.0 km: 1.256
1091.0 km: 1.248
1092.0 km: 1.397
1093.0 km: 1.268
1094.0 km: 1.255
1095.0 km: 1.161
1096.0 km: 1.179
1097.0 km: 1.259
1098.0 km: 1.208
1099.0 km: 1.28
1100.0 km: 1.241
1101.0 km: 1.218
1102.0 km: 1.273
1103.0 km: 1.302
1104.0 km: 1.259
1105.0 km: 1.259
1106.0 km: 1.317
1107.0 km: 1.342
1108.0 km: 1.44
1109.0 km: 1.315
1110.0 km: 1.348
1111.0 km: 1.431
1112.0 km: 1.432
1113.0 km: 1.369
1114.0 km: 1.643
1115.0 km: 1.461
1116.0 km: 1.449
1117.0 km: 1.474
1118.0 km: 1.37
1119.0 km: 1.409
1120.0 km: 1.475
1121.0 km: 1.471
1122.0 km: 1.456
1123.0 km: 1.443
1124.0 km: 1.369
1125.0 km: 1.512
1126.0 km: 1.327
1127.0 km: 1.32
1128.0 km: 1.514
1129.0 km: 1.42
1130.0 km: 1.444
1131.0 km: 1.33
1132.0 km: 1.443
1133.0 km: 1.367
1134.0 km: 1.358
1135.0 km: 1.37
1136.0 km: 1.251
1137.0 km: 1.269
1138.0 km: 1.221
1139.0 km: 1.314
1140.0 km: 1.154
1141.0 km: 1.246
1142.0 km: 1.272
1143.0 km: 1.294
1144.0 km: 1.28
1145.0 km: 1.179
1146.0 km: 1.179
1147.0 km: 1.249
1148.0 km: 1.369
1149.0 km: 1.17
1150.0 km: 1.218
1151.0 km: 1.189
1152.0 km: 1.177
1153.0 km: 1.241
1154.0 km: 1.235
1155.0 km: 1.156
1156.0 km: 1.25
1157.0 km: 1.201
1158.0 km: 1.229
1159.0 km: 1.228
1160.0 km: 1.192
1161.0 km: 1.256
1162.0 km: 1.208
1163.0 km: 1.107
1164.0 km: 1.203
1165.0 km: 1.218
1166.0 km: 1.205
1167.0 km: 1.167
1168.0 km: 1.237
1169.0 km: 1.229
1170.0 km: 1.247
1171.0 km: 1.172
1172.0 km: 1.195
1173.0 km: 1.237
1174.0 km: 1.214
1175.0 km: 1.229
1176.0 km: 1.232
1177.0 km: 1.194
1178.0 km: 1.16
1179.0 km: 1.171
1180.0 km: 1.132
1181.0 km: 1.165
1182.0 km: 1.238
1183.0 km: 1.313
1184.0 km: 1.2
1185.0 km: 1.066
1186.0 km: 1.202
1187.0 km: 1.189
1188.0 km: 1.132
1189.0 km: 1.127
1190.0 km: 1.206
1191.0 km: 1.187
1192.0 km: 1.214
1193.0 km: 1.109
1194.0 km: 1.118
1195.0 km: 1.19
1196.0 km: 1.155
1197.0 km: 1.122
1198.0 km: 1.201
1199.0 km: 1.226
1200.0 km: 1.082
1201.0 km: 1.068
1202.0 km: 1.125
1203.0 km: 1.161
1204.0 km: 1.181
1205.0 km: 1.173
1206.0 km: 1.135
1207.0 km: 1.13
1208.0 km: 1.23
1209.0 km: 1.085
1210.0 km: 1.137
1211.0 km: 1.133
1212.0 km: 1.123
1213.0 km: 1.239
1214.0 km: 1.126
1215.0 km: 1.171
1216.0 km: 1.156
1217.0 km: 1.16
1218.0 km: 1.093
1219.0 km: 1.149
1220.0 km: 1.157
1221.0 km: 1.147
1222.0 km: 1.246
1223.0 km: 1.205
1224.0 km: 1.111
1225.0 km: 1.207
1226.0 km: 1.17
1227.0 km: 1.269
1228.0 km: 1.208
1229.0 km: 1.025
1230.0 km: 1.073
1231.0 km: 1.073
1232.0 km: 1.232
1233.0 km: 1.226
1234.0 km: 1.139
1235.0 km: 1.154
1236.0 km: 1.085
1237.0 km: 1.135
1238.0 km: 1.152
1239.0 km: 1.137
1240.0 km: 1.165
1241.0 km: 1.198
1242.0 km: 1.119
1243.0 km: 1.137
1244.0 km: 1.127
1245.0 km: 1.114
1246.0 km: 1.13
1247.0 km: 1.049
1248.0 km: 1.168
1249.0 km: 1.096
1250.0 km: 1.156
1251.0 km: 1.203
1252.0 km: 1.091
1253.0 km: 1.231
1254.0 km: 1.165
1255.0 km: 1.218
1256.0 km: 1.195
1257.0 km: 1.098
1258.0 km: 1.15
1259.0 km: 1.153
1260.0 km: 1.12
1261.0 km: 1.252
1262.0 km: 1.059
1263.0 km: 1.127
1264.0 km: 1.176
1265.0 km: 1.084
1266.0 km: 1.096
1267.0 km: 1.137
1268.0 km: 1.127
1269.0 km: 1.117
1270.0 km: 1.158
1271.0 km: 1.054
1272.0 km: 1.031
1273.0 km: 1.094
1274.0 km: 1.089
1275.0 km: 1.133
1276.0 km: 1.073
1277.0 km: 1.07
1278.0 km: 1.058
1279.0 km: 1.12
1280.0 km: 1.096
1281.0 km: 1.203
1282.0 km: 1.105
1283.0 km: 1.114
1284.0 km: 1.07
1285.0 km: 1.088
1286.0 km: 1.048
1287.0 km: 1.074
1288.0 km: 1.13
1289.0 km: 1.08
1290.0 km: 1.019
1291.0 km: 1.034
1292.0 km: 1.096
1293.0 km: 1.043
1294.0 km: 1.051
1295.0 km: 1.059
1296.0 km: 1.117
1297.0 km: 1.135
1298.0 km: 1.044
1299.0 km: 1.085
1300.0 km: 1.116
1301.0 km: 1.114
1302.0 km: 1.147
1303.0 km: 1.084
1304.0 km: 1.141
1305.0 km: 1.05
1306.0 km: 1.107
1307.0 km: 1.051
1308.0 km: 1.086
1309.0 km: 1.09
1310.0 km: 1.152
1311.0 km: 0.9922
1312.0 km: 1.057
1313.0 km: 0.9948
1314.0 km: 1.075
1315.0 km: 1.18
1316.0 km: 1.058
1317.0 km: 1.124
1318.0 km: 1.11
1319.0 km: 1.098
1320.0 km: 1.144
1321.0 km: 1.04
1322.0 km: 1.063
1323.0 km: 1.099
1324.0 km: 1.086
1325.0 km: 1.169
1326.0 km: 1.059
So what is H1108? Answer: 0.35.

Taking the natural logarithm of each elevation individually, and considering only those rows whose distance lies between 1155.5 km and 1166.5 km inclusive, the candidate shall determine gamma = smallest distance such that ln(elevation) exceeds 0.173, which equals 1156.0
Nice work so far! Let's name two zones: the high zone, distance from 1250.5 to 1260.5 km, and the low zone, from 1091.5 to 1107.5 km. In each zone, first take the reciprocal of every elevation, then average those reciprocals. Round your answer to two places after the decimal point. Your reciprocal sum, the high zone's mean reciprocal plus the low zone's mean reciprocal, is 1.65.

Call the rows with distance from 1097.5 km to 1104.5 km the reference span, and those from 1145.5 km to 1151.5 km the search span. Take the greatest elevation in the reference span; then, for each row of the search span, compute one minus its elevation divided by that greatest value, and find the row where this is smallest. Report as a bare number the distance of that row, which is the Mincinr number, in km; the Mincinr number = 1148.0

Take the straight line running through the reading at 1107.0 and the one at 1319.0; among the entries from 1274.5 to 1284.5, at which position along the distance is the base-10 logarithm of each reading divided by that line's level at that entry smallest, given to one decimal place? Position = 1278.0 km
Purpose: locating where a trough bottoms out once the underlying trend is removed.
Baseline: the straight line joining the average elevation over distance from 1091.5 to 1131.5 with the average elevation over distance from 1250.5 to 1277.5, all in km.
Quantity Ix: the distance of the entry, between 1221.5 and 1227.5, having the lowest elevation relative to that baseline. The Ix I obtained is 1224.0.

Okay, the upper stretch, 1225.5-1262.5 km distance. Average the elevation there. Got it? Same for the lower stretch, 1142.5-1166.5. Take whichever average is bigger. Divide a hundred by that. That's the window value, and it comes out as 82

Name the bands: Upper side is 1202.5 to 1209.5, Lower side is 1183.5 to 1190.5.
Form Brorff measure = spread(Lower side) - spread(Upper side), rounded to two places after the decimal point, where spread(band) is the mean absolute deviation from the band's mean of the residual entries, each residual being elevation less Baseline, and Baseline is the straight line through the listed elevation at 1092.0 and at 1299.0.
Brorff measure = 0.01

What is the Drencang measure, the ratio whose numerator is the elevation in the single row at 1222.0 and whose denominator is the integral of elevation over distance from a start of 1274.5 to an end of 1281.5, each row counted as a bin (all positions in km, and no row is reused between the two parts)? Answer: 0.161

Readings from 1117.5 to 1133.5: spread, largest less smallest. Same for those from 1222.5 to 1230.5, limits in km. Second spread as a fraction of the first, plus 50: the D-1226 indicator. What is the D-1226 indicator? 51.3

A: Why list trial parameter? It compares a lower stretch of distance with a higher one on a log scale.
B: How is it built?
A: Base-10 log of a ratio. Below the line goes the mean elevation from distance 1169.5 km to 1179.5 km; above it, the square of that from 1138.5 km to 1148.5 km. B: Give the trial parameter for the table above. 0.12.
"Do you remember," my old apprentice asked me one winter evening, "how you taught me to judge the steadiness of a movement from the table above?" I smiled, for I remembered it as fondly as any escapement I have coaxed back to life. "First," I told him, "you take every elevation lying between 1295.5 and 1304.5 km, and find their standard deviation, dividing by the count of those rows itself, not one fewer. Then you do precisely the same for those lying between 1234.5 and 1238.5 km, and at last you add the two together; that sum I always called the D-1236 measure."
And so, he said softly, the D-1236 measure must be 0.059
